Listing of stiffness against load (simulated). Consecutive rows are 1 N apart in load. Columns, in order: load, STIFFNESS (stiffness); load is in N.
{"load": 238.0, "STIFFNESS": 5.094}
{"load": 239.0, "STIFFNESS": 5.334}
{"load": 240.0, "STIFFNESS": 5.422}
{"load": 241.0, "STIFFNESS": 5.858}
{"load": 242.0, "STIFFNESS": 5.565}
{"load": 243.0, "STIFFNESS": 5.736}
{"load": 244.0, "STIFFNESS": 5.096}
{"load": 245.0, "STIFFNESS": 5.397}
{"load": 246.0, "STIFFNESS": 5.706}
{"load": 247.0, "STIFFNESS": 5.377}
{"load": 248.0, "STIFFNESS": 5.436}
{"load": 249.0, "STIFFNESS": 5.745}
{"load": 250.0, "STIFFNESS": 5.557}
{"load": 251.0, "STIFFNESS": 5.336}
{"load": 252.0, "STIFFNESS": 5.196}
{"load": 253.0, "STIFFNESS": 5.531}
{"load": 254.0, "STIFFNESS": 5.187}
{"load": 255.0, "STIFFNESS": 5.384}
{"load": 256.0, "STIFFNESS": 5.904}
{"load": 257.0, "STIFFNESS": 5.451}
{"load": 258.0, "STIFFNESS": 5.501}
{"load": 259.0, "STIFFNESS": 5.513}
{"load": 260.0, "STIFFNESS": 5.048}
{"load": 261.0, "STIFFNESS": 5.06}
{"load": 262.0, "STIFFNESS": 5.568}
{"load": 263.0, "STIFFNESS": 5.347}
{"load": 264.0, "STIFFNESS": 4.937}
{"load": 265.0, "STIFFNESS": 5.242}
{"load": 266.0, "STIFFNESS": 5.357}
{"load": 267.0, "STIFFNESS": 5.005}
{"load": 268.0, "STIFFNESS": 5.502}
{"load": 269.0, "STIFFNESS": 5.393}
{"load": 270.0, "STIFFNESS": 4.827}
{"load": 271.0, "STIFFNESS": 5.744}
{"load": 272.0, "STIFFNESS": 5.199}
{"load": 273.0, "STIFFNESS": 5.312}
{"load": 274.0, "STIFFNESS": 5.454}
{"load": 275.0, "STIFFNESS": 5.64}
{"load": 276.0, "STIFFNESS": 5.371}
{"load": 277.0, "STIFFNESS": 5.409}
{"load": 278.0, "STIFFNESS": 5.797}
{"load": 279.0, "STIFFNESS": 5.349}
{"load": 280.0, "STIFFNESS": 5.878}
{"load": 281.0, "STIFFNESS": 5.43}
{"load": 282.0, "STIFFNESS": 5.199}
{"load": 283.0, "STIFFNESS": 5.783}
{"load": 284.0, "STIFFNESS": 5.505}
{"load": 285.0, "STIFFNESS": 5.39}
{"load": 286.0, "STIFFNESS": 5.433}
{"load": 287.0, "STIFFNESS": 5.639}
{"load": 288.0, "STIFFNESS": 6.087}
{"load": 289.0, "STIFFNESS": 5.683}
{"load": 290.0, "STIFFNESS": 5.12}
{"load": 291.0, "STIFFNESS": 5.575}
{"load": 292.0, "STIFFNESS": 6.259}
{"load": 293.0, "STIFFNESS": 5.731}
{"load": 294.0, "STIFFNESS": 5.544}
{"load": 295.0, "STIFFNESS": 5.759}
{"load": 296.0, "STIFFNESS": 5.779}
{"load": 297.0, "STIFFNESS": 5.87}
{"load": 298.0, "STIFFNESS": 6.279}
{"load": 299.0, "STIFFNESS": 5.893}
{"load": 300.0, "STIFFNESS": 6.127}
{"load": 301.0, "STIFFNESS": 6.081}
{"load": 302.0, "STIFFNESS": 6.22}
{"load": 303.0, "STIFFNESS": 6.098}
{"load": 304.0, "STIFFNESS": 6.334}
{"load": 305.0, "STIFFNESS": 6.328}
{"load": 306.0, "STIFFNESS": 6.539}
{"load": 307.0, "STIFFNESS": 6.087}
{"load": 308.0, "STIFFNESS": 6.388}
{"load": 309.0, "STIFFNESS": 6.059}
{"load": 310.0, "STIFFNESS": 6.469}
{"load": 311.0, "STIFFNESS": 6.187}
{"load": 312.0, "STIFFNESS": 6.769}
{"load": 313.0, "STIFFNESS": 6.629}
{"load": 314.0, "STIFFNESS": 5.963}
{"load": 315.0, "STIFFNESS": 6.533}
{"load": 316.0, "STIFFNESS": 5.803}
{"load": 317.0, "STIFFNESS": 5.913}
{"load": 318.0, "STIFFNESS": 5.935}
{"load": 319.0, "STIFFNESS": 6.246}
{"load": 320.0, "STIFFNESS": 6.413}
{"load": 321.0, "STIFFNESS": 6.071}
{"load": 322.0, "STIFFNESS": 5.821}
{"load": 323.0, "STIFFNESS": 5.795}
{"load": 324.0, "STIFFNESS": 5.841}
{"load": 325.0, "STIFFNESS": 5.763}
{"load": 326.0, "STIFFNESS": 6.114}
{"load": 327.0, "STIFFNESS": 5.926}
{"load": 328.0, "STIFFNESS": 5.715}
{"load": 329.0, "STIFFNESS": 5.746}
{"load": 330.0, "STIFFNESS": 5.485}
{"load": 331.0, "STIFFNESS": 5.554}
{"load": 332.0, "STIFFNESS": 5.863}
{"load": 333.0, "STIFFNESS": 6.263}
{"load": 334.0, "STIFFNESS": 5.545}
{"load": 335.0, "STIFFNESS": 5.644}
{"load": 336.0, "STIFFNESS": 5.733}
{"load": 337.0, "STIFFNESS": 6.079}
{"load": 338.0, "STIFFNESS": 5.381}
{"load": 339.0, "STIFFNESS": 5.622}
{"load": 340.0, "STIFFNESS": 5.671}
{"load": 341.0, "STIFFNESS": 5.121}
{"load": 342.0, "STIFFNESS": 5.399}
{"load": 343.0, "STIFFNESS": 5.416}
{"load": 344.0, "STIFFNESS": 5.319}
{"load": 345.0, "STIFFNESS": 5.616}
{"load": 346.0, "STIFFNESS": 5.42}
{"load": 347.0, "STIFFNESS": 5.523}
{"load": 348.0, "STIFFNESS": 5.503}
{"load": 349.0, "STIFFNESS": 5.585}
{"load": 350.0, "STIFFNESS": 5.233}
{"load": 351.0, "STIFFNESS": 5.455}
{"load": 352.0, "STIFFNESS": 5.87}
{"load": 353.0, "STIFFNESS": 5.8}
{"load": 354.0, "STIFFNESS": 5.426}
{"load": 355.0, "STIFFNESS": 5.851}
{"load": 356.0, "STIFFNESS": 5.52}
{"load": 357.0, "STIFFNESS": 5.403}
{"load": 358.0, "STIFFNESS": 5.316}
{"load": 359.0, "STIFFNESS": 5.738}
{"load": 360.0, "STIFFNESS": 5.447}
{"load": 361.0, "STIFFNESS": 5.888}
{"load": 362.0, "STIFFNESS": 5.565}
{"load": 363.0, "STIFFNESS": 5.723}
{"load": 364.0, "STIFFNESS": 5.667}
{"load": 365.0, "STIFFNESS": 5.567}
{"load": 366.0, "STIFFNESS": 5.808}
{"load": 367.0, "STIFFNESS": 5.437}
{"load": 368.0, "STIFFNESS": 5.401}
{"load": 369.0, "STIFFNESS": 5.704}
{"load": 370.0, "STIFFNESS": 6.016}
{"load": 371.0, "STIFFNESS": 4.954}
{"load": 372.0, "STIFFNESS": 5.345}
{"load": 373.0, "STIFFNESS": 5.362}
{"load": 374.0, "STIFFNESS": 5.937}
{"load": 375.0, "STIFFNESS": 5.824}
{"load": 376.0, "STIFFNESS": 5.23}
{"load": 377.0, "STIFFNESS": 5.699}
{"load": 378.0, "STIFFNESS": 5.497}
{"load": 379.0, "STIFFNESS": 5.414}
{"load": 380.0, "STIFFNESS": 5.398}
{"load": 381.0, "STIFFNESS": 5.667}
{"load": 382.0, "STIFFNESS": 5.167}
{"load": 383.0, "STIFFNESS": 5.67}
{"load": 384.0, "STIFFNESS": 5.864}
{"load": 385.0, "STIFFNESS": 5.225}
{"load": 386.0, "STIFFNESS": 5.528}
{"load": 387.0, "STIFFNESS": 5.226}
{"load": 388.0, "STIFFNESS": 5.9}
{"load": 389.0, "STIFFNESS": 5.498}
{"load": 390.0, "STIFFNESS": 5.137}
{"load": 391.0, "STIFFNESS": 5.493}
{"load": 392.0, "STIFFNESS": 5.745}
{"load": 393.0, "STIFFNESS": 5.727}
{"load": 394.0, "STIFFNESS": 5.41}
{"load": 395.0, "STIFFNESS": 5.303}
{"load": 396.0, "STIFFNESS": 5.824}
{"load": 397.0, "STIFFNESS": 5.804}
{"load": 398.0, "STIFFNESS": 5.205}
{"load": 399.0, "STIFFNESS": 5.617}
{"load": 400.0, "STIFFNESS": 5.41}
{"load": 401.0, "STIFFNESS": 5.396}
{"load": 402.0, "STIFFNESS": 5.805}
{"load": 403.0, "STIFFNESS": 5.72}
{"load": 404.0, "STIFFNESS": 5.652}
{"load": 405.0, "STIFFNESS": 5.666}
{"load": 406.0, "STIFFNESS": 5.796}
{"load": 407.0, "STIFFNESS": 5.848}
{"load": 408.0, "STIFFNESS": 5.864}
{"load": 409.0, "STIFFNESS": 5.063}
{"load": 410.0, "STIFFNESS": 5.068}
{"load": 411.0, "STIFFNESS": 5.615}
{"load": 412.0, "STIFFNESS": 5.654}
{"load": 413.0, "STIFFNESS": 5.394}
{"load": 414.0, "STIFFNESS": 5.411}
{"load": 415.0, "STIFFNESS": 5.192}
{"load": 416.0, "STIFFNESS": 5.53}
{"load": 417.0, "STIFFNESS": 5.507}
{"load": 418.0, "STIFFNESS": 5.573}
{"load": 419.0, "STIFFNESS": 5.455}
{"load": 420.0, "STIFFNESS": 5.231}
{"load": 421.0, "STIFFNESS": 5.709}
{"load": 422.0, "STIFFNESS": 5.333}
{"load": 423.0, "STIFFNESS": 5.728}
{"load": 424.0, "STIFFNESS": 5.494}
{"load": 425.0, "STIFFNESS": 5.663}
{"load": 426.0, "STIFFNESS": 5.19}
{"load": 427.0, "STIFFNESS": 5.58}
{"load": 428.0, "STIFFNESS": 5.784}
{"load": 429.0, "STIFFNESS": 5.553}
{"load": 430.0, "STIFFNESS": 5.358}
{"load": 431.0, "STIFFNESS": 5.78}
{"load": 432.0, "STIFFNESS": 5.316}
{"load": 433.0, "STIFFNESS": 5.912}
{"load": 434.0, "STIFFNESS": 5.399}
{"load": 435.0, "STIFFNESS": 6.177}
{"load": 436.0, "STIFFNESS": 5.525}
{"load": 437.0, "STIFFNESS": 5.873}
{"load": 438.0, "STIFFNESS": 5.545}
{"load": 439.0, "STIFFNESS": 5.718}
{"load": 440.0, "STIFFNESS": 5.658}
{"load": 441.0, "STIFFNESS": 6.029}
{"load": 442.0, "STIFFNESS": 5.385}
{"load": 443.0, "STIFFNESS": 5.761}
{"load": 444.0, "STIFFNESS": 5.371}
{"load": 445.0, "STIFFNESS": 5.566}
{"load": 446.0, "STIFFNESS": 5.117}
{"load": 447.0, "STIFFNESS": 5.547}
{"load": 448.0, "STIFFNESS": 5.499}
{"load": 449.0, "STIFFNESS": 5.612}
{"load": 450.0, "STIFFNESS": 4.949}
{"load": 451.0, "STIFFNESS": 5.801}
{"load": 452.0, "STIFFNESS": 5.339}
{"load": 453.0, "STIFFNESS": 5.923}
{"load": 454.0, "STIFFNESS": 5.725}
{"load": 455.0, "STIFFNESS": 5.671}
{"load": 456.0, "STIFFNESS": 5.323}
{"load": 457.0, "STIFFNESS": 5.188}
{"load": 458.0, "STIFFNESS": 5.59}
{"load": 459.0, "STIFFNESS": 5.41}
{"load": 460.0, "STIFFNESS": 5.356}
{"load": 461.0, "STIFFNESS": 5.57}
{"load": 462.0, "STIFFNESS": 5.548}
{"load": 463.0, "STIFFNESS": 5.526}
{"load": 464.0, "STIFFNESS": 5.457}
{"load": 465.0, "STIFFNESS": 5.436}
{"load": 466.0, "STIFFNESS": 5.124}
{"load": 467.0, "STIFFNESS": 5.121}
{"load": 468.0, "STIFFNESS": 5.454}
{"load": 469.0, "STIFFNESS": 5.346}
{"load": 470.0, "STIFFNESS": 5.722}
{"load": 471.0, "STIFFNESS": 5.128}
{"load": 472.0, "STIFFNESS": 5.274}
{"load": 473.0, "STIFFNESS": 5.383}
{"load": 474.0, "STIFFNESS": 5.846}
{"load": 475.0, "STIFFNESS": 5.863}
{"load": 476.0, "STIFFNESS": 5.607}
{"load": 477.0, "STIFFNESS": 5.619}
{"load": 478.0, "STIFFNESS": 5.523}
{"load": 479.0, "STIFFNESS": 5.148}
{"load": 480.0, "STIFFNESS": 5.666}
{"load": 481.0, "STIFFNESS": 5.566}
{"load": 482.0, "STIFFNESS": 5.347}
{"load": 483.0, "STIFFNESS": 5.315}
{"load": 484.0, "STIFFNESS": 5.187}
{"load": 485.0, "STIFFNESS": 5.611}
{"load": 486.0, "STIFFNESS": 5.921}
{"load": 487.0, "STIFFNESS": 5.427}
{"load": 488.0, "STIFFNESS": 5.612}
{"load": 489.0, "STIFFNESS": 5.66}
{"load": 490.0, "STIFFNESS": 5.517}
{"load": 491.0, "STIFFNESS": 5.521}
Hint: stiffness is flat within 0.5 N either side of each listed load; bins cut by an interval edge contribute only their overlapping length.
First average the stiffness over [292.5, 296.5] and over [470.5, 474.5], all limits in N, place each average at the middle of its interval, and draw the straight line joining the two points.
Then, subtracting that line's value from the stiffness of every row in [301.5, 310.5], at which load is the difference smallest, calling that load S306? 309.0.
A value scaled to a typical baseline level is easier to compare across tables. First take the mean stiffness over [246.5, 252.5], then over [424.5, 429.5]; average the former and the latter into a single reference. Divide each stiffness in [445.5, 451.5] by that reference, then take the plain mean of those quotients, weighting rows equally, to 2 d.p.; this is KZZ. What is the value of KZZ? 0.99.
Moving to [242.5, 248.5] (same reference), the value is 0.99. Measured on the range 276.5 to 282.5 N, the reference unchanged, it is 1.00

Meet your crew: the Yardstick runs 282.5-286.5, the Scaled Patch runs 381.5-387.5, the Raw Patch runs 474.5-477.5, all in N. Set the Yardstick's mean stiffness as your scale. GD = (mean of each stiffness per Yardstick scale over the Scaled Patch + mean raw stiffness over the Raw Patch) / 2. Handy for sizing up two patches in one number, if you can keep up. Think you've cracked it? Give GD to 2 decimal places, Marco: 3.34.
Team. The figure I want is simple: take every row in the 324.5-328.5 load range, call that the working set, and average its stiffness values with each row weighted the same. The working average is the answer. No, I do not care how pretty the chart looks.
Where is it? 5.9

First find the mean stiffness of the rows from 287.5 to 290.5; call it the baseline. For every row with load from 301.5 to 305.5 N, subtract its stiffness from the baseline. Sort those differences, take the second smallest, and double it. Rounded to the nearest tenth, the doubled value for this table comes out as -1.4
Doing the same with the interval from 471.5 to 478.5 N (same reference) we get -0.4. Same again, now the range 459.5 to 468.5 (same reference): 0.2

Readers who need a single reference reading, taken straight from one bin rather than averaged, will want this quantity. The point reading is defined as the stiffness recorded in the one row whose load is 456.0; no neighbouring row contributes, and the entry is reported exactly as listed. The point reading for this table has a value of 5.323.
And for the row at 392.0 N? 5.745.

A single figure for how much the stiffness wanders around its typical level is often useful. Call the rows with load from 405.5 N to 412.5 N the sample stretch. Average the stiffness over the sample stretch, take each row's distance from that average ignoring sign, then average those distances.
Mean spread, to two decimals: 0.28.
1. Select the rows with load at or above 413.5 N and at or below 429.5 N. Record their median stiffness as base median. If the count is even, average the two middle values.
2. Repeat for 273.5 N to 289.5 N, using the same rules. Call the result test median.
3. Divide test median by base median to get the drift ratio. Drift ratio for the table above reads 0.99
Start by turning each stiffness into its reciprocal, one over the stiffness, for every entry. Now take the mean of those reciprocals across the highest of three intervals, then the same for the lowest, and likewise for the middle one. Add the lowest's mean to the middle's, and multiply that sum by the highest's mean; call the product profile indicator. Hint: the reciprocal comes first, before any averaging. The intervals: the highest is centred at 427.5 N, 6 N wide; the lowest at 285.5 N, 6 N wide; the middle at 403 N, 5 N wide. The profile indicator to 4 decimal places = 0.0643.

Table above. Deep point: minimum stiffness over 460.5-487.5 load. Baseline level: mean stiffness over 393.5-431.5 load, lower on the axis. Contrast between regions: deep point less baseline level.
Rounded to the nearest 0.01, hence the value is -0.41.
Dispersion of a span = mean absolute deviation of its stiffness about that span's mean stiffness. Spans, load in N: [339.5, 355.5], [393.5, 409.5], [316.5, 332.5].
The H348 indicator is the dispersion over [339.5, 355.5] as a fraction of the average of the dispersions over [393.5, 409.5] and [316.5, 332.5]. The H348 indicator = 0.84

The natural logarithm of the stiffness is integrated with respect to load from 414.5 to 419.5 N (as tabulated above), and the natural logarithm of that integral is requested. 2.14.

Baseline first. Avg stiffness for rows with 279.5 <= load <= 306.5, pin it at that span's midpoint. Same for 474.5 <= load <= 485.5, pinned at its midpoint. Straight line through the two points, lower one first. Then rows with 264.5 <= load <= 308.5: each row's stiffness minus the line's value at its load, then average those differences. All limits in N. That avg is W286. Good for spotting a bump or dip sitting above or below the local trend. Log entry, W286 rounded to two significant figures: -0.15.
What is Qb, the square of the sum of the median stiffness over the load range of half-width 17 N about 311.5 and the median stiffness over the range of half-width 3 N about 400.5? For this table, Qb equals 135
